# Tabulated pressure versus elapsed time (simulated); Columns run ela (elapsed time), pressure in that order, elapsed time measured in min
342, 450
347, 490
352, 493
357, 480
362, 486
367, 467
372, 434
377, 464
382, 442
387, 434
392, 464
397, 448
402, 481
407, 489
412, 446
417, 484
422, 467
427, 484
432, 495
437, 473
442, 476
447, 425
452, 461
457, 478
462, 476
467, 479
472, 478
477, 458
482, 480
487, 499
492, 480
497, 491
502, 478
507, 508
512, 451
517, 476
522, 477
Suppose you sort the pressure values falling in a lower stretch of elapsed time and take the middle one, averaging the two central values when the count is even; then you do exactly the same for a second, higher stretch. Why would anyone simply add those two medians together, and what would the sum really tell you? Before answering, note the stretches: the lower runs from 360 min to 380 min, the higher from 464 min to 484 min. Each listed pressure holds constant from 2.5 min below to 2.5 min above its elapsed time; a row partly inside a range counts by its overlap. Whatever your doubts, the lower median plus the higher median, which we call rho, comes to 944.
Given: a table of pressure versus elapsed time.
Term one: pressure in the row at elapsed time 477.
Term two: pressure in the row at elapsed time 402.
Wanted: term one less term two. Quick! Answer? -23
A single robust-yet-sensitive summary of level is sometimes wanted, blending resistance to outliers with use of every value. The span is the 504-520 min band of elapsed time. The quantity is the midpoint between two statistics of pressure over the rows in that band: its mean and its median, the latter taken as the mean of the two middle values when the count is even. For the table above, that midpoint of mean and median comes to 477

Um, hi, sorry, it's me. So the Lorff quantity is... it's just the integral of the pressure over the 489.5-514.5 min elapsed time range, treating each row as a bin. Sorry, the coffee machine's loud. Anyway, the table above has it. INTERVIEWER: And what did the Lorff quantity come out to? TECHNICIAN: 12040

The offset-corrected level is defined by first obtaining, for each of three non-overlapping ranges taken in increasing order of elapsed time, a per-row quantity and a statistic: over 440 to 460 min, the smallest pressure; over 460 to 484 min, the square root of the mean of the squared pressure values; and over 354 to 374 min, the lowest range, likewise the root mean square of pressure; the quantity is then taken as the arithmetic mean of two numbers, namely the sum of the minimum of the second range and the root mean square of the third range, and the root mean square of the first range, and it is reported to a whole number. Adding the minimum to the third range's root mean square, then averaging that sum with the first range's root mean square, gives 683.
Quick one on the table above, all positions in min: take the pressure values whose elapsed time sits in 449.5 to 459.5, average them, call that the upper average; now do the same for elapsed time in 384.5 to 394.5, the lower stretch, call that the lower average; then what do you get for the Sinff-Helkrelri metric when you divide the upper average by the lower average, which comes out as 1.05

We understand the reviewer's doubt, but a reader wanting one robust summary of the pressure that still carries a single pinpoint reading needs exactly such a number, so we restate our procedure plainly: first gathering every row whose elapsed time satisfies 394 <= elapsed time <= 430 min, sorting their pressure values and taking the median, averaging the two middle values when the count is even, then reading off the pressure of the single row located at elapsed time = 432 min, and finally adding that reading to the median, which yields 976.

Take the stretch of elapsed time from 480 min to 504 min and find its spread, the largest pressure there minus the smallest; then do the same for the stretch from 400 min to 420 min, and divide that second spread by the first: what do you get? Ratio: 2.0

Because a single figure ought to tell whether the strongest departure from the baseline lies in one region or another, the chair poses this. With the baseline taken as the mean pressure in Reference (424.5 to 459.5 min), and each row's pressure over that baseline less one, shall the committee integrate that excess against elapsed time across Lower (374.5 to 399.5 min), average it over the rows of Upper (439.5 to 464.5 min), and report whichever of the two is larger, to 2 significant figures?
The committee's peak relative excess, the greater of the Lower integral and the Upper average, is -0.015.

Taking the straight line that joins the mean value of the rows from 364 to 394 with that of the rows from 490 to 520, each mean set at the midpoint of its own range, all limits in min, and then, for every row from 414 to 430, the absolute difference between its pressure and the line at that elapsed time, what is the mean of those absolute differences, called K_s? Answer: 17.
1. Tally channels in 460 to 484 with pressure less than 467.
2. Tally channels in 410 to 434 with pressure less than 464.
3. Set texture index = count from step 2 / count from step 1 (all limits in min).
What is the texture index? 1.0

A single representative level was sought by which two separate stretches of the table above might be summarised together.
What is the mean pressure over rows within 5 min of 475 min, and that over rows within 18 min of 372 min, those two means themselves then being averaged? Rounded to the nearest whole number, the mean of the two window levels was 463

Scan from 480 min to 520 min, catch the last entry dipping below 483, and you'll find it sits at 517 min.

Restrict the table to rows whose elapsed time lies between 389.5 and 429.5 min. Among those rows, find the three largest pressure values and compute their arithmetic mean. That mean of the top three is 486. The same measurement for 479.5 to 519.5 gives 499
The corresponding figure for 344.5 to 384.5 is 490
